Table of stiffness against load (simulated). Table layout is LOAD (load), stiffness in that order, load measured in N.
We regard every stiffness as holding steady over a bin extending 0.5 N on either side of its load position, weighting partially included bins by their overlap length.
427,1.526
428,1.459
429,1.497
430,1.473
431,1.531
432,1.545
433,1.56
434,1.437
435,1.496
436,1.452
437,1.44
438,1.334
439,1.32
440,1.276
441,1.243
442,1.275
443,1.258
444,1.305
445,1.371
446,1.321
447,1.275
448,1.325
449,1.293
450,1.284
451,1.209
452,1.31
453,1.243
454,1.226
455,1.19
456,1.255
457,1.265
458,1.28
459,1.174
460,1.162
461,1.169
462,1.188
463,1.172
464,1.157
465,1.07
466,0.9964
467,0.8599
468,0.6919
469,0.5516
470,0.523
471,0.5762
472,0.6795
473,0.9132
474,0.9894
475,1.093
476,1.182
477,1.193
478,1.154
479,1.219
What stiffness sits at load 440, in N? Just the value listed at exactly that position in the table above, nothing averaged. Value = 1.276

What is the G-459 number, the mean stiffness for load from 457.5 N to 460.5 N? 1.21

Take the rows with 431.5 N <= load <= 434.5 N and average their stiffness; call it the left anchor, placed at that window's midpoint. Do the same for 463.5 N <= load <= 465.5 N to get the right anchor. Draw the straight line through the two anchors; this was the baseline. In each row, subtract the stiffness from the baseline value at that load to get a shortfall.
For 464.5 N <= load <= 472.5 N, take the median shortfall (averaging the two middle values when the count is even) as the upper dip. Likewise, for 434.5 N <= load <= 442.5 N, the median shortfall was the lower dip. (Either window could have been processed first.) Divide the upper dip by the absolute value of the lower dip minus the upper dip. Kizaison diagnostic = 1.5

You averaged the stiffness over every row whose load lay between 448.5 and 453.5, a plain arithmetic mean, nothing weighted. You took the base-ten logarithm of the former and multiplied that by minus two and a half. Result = -0.26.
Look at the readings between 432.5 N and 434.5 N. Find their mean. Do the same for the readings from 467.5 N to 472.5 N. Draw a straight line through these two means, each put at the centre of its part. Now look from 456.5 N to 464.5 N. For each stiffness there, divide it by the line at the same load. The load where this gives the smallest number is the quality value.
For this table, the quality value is 459 N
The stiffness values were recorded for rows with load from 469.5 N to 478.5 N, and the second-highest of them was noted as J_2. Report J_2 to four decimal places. 1.1820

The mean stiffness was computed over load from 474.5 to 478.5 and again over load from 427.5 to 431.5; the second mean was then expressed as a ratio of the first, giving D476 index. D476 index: 1.29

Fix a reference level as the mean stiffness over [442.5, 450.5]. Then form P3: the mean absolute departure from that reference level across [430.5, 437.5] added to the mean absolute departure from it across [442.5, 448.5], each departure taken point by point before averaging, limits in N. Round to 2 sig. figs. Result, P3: 0.22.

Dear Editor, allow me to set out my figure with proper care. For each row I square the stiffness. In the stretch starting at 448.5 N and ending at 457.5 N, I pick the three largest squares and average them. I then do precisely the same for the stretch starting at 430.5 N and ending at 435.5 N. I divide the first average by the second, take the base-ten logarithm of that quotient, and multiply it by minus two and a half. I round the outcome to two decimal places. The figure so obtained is 0.38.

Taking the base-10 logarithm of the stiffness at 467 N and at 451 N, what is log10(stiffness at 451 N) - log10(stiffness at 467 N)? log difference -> 0.15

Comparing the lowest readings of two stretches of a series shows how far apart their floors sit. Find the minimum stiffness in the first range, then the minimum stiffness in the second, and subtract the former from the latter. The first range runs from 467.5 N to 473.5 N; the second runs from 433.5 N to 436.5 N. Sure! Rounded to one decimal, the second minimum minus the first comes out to 0.9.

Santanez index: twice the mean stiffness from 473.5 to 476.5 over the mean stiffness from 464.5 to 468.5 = 2.41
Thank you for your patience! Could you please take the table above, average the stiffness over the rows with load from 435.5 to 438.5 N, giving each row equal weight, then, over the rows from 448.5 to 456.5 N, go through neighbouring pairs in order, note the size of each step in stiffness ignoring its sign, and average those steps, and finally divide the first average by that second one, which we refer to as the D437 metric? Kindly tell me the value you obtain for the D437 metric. 27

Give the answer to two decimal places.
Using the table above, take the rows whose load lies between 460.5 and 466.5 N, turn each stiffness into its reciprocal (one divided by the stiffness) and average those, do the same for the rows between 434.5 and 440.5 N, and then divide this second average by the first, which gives 0.81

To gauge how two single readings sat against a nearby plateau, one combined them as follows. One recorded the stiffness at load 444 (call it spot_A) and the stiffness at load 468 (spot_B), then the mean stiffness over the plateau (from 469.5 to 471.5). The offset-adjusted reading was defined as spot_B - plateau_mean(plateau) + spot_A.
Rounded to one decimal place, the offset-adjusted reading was 1.4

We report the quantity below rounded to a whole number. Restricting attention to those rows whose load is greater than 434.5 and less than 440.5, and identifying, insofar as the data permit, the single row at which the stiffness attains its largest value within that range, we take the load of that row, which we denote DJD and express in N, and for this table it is 435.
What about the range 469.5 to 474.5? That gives 474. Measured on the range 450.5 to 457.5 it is 452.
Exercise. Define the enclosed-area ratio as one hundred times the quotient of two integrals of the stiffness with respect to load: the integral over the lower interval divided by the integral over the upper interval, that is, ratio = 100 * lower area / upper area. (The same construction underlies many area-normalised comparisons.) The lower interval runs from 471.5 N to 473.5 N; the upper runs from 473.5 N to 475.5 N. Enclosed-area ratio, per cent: 76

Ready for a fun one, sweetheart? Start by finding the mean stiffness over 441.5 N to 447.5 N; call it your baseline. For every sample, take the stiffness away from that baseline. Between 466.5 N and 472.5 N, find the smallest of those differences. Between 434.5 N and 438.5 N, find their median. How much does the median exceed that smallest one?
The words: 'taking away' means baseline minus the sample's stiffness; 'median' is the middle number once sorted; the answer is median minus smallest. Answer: -0.59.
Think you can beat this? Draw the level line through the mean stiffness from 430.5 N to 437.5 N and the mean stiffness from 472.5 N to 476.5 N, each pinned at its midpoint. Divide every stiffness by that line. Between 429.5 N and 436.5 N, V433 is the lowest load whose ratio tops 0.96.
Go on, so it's 431 N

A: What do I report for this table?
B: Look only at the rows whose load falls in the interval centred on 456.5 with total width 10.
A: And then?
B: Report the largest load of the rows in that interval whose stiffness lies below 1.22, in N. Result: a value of 461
